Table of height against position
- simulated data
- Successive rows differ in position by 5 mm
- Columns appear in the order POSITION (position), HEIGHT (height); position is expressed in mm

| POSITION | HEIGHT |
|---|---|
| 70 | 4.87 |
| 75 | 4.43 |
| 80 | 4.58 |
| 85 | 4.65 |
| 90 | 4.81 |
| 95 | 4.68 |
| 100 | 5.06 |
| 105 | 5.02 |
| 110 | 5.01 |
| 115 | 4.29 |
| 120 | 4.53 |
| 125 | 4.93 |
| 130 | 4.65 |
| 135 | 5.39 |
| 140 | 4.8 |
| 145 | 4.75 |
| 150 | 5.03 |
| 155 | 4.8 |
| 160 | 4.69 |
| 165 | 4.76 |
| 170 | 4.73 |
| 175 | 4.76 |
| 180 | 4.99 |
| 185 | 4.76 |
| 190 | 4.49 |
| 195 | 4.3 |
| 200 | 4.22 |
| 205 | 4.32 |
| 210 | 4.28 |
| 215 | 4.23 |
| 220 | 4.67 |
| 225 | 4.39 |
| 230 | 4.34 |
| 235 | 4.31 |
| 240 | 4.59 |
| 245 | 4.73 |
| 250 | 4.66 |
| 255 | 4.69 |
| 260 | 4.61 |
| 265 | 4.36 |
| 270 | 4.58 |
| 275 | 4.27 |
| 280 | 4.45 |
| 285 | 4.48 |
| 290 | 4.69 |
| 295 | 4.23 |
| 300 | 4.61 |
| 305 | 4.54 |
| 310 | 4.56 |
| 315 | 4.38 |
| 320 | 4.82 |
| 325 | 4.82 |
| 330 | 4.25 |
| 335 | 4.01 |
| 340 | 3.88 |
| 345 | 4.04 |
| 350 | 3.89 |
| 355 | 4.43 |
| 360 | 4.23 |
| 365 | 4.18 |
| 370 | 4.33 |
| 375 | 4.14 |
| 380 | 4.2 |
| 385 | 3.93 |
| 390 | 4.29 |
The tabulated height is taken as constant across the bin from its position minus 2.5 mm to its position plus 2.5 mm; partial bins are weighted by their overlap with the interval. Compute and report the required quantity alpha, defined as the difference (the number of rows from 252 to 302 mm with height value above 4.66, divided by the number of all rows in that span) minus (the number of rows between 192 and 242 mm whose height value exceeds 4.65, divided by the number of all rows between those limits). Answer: 0.1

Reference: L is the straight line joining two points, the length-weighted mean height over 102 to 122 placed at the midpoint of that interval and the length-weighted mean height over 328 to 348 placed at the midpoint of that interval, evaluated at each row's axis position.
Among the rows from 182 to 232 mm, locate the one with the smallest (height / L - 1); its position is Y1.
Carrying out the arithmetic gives 200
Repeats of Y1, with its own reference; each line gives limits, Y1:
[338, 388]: 340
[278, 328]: 295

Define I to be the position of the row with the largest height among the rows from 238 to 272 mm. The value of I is 245 mm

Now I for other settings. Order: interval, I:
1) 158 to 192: 180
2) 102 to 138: 135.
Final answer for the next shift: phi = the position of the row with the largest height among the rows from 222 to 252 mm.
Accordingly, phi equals 245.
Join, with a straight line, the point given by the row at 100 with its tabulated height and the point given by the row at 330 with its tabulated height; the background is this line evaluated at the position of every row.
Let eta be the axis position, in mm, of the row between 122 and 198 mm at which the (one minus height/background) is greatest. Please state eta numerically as 195 mm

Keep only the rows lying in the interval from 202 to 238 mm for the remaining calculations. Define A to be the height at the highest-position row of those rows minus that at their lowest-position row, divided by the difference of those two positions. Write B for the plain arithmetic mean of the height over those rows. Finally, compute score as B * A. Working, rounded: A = 0.000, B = 4.4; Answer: 0.00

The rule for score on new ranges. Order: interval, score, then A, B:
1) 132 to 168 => -0.10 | -0.021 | 4.9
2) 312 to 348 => -0.05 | -0.011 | 4.3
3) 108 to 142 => -0.03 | -0.007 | 4.8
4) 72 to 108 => 0.09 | 0.020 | 4.7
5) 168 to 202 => -0.08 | -0.017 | 4.6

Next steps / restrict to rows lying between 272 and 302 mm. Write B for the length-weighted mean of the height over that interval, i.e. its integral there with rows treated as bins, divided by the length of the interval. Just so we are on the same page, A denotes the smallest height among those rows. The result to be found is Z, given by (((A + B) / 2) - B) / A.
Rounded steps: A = 4.23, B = 4.5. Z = -0.027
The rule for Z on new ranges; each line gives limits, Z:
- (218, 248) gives -0.023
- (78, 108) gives -0.025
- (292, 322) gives -0.034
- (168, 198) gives -0.042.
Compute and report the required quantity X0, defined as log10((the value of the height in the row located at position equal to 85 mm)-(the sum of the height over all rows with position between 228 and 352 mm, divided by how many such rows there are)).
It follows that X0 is -0.66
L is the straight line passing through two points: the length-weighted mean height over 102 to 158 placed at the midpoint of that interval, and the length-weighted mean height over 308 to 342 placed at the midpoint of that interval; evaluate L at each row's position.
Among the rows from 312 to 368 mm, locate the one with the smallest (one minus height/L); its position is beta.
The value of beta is 325 mm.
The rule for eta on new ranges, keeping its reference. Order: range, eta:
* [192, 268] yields 200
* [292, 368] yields 340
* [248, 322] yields 275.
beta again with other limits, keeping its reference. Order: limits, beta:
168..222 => 180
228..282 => 245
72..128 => 100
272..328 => 325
